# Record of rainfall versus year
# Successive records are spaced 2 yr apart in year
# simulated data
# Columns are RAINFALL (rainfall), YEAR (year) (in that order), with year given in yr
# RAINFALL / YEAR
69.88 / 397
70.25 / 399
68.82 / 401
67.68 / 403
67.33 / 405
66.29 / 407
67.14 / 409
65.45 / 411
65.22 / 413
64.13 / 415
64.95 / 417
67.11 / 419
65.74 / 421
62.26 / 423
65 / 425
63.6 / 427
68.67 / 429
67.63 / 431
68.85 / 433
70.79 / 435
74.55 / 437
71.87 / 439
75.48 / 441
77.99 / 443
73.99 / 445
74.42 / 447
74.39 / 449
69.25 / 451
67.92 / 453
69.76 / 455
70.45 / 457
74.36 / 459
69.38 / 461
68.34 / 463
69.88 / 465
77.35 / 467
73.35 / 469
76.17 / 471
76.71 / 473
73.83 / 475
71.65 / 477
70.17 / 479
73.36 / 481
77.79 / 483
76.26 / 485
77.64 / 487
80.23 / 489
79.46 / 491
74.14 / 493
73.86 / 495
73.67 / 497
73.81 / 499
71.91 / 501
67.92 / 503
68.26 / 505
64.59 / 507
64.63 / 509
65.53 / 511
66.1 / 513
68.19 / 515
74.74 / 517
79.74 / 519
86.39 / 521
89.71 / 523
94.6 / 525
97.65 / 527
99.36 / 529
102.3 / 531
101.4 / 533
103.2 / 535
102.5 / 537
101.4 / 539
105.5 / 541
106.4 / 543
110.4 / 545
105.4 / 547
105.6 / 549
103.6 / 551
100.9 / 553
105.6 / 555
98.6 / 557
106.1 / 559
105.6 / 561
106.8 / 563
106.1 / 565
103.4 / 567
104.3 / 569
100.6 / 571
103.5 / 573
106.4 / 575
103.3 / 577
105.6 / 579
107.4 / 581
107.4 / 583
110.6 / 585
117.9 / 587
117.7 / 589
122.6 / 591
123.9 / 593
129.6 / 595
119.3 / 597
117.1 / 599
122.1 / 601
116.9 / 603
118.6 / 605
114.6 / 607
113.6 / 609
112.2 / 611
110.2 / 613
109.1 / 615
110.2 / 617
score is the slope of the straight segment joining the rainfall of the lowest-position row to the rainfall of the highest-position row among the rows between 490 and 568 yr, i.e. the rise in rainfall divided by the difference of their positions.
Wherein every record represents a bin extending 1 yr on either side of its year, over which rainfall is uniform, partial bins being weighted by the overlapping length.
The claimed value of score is 0.3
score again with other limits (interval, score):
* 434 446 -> 0.3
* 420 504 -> 0.0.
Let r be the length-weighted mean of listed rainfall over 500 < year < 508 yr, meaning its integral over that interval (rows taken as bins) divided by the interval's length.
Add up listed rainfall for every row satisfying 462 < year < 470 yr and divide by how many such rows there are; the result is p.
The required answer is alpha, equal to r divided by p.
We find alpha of 0.94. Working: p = 72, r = 68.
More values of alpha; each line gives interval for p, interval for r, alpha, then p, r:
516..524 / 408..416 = 0.79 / 83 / 65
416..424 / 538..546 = 1.63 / 65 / 106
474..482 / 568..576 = 1.44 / 72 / 104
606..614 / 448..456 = 0.62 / 113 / 70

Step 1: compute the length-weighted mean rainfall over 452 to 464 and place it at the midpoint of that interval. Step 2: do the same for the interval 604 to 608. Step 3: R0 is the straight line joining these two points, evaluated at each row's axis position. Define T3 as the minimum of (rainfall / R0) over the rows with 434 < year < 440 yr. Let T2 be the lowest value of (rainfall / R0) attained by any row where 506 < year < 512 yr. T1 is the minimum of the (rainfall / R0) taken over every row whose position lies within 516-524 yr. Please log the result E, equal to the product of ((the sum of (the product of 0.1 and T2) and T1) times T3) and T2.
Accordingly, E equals 0.8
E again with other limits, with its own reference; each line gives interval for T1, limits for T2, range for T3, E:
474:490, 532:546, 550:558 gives 1.1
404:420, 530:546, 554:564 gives 1.3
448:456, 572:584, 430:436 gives 1.1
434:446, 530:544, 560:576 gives 1.2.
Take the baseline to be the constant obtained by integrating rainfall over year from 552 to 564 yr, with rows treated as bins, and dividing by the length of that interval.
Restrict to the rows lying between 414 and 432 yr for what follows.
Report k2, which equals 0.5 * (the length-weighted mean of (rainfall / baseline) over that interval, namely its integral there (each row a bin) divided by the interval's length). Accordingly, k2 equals 0.31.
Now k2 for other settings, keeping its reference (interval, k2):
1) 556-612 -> 0.54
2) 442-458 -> 0.35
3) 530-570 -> 0.50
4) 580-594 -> 0.55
